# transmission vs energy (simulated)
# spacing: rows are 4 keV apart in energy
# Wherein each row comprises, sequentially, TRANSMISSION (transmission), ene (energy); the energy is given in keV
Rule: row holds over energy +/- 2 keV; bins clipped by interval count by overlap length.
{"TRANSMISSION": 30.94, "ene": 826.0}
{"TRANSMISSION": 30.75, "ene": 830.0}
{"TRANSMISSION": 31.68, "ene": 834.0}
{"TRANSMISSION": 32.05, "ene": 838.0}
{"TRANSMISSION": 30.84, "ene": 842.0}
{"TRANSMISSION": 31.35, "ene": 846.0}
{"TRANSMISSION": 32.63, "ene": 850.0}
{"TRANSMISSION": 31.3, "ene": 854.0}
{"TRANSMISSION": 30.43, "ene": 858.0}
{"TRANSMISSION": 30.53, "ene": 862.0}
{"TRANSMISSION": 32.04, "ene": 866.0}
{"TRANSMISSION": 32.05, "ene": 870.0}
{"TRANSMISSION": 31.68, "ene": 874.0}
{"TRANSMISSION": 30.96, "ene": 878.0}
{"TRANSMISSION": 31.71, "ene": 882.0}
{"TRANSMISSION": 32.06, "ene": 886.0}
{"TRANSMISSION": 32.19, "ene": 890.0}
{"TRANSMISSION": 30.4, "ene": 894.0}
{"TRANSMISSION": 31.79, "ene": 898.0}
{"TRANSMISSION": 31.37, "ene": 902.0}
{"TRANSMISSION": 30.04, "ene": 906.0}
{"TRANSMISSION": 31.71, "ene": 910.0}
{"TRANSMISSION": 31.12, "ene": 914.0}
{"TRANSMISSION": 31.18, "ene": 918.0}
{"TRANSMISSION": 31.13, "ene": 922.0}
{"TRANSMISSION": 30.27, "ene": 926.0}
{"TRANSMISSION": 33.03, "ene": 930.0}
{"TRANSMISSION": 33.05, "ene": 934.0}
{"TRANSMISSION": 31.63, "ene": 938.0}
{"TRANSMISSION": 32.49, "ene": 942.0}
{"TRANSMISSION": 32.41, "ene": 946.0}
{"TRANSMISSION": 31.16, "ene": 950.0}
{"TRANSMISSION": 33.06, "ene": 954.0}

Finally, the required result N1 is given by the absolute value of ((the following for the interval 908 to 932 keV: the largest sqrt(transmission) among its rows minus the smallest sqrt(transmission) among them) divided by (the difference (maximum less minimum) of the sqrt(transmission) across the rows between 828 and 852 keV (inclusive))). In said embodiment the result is 1.5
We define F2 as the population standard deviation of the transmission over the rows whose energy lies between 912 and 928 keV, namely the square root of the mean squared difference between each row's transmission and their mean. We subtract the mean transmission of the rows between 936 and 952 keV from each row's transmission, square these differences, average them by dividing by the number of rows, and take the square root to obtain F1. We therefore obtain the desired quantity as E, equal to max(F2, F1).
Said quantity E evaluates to 0.55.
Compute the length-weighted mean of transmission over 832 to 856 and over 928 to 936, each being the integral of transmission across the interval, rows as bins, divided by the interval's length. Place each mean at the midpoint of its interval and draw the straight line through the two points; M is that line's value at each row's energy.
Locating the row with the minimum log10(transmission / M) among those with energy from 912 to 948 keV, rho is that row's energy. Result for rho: 926.0 keV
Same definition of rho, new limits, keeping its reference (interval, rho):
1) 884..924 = 906.0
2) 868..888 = 878.0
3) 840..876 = 858.0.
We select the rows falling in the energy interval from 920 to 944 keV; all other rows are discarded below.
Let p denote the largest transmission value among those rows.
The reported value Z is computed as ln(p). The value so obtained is 3.50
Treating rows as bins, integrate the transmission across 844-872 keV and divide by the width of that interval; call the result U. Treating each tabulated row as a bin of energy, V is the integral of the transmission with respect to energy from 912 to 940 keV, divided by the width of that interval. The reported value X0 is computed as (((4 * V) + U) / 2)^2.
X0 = 6241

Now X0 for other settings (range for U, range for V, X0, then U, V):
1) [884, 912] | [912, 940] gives 6232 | 31.4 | 31.6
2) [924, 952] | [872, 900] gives 6255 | 32.0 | 31.5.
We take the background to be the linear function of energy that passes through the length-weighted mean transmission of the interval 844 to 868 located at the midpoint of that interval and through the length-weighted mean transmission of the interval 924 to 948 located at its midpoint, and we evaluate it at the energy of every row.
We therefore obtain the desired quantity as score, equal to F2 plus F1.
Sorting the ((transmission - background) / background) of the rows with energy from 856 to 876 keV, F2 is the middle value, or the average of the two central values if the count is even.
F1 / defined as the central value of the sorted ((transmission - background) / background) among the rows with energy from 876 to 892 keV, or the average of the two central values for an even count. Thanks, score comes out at 0.012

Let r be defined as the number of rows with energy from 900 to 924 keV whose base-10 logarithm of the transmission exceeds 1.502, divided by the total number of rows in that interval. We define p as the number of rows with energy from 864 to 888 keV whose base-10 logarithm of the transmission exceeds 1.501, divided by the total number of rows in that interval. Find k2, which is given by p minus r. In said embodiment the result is 0.7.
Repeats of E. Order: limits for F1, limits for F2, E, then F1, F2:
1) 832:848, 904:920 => 0.61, 0.44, 0.61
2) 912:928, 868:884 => 0.40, 0.38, 0.40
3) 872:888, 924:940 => 1.15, 0.40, 1.15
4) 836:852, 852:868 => 0.68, 0.68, 0.65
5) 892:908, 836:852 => 0.71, 0.71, 0.68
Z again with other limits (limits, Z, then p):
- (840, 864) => 3.49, 32.63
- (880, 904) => 3.47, 32.19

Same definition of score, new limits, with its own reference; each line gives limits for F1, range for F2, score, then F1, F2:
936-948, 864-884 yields 0.009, 0.005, 0.004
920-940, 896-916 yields -0.031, -0.017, -0.014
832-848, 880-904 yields 0.011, 0.009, 0.001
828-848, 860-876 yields 0.013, 0.002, 0.011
